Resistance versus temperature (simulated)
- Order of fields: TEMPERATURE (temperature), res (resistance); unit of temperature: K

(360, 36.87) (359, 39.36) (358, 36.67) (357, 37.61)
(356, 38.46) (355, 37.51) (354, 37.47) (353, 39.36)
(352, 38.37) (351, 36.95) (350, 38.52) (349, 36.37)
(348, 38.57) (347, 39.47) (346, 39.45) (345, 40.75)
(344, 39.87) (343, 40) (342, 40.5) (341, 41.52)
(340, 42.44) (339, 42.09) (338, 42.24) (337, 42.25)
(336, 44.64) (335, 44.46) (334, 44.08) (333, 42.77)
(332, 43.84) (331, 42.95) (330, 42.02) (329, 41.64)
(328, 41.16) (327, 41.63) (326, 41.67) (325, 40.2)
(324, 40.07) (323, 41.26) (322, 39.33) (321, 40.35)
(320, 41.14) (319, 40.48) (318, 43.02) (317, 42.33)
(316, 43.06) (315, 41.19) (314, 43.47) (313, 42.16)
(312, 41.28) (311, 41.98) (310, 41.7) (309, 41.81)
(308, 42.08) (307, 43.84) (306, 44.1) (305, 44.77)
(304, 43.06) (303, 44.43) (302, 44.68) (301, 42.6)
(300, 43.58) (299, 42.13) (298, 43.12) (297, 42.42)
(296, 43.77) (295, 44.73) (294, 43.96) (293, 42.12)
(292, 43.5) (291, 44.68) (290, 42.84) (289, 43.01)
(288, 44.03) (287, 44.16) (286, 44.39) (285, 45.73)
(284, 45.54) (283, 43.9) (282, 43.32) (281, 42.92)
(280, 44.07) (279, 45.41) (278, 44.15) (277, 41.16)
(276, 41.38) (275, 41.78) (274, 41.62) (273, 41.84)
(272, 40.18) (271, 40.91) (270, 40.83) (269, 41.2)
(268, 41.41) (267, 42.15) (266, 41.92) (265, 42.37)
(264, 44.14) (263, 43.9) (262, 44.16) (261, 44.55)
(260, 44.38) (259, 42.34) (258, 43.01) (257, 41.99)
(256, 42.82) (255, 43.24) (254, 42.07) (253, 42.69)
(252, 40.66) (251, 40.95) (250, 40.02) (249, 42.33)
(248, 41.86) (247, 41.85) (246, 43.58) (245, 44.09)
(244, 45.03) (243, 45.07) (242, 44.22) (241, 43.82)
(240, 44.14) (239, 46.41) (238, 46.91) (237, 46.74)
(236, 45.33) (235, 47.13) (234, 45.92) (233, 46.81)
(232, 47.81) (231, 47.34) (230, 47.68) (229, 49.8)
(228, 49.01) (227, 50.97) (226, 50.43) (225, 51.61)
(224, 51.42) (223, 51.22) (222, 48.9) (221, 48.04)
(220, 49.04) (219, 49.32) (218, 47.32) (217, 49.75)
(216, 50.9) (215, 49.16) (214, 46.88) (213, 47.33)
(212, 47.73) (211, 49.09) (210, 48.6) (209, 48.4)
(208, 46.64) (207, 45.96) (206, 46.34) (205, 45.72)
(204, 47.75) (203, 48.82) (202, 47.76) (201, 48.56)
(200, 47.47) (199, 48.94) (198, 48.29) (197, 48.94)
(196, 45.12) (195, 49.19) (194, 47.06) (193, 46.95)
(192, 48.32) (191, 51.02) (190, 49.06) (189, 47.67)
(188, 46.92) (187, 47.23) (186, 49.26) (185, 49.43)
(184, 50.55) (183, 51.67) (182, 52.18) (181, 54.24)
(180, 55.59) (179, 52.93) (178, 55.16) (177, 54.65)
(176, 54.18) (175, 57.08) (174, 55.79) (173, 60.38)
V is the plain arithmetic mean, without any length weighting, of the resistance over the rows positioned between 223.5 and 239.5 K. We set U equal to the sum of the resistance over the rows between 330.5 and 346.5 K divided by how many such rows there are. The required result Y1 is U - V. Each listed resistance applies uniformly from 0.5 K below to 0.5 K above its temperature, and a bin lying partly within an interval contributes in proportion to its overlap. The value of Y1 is -6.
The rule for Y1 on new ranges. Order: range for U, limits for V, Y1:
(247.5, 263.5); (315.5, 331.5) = 1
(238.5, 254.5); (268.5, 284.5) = 1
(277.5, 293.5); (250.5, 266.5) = 1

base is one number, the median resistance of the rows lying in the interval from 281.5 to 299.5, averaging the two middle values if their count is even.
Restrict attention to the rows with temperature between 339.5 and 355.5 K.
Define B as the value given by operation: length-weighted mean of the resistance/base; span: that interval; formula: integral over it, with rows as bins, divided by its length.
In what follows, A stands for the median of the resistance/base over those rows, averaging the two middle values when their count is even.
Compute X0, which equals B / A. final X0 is 0.99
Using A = 0.90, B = 0.89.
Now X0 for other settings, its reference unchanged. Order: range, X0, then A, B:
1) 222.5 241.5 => 1.01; 1.08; 1.09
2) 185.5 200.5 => 1.00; 1.10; 1.10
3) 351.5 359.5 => 1.00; 0.87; 0.87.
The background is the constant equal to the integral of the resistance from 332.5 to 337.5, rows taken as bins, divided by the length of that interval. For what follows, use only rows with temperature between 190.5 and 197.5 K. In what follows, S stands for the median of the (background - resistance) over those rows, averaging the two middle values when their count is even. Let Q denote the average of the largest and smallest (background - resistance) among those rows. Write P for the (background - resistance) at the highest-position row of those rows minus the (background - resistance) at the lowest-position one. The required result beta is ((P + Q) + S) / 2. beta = -4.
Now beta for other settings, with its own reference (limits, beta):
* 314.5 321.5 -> 3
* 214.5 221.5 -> -5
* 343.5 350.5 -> 5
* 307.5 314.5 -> 1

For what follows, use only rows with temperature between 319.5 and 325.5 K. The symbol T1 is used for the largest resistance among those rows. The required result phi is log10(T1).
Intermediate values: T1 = 41.26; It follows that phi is 1.62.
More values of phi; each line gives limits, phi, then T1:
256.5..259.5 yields 1.63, 43.01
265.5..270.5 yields 1.62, 42.15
